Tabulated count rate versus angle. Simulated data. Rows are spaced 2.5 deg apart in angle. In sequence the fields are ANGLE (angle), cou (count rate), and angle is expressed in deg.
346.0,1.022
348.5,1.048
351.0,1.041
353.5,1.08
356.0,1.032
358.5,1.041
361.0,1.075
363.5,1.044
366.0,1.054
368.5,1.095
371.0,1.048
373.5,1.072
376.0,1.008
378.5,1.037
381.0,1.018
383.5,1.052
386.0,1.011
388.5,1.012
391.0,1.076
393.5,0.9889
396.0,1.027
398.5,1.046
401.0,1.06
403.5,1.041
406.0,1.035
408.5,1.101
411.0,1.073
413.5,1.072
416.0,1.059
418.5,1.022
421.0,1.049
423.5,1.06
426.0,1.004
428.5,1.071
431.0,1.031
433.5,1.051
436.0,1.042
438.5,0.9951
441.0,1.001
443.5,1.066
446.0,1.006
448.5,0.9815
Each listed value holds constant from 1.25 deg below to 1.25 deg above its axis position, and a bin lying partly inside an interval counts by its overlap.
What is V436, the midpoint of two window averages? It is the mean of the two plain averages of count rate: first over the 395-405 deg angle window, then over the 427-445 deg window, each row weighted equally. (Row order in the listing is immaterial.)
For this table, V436 1.04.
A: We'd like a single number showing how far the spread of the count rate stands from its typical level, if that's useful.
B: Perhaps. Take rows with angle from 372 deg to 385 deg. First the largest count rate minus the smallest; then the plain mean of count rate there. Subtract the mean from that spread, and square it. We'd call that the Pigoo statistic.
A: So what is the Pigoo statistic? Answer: 0.95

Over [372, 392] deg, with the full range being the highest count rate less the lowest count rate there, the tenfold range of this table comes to 0.68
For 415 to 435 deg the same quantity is 0.67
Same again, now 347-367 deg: 0.48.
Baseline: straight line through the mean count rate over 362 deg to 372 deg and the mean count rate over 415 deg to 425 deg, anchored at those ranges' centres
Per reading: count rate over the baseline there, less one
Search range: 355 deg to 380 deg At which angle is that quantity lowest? 376.0 deg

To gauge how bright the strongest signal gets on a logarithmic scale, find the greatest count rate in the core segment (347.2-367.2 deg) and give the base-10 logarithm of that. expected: 0.0334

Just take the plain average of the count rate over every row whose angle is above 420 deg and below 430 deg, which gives 1.046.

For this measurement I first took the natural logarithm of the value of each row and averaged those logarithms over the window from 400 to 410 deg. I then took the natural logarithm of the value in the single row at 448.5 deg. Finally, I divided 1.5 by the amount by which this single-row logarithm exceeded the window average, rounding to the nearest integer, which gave -20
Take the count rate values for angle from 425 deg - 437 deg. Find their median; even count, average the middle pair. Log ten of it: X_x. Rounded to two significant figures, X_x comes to 0.018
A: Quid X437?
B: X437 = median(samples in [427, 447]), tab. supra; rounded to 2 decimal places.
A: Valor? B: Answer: 1.04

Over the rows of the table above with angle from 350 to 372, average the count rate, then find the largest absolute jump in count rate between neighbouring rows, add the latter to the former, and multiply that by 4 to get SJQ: 4.42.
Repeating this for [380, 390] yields 4.26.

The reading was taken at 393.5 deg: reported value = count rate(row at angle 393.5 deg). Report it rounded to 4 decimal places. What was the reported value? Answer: 0.9889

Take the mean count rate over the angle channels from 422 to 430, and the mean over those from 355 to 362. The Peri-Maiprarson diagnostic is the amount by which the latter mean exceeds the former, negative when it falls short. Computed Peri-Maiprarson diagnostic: 0.004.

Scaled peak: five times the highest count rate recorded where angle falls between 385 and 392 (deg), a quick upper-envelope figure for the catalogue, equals 5.38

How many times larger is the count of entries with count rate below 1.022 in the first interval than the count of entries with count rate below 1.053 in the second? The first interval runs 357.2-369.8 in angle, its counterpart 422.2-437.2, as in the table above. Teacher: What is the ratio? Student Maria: 0.0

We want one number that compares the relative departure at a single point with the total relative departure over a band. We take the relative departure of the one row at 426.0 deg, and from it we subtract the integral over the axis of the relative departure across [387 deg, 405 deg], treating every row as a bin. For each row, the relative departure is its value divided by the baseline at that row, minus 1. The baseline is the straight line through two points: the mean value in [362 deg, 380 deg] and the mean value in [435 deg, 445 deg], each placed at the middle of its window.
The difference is 0.08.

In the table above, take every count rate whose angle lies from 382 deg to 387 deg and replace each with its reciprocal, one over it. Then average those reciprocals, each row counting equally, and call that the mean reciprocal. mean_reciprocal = 0.970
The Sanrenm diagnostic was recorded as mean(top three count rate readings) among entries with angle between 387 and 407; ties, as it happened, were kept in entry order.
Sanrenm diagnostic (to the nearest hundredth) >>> 1.06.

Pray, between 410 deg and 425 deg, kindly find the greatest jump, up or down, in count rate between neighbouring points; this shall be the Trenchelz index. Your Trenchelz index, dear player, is 0.037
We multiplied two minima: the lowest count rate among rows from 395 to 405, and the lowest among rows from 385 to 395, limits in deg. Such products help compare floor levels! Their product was 1.02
